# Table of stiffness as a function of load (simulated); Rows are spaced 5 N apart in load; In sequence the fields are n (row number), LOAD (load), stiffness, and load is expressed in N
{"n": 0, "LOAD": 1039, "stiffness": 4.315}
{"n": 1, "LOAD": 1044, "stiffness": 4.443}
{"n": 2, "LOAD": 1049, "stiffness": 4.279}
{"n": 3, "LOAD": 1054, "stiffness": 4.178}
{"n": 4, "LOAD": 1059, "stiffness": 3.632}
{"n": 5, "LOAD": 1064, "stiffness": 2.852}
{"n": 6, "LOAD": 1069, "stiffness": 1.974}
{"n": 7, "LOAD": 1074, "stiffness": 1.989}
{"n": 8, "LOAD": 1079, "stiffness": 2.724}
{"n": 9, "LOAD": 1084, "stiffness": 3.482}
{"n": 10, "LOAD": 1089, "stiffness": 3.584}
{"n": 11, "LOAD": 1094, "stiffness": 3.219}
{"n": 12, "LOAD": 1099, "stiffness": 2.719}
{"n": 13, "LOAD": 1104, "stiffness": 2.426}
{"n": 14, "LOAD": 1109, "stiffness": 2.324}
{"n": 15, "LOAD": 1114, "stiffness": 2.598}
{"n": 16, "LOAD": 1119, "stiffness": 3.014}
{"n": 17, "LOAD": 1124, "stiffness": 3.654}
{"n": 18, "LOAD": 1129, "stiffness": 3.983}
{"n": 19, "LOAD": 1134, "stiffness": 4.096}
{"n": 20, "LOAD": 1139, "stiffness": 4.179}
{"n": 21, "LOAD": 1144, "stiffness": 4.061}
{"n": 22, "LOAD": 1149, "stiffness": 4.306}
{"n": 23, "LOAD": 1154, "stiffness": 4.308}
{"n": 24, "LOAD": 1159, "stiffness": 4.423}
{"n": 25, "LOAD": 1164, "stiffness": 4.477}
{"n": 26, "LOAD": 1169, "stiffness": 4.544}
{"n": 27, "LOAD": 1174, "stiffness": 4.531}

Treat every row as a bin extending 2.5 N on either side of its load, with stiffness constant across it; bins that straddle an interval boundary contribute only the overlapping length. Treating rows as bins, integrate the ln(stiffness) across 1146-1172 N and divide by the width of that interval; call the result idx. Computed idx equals 1.5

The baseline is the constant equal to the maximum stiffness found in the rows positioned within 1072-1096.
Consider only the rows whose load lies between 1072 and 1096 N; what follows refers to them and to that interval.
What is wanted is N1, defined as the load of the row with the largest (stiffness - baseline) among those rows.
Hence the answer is 1089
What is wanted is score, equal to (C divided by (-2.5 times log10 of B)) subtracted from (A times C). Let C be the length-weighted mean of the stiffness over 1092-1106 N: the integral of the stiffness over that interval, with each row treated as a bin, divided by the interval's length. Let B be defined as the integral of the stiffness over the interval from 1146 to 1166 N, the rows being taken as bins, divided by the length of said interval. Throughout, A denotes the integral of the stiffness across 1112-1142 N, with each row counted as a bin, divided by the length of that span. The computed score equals 11.8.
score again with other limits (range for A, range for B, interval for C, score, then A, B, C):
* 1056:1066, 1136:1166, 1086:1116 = 11.1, 3.3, 4.29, 2.83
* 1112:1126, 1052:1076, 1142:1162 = 16.9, 3.1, 2.92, 4.28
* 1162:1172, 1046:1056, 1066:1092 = 14.2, 4.5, 4.24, 2.76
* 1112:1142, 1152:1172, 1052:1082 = 12.2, 3.6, 4.44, 2.88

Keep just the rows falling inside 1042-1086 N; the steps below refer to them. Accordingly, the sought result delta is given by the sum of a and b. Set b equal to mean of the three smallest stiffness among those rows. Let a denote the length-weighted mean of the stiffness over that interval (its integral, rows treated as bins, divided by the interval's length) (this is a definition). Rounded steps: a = 3.3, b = 2.2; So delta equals 5.5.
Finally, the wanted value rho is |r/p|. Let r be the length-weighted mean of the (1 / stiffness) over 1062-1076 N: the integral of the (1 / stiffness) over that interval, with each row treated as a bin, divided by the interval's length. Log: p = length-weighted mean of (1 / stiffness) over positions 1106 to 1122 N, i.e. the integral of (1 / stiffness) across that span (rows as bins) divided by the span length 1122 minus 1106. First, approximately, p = 0.38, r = 0.46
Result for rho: 1.2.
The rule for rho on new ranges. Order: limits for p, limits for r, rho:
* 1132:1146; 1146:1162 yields 0.9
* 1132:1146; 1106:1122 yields 1.6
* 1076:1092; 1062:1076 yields 1.4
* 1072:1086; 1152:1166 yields 0.6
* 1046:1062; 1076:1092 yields 1.3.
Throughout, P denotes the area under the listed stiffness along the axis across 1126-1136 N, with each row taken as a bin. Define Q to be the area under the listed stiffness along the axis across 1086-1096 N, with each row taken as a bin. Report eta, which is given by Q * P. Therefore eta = 1372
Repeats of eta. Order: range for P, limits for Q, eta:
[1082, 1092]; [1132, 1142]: 1456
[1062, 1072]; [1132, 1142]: 980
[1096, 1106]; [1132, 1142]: 1080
